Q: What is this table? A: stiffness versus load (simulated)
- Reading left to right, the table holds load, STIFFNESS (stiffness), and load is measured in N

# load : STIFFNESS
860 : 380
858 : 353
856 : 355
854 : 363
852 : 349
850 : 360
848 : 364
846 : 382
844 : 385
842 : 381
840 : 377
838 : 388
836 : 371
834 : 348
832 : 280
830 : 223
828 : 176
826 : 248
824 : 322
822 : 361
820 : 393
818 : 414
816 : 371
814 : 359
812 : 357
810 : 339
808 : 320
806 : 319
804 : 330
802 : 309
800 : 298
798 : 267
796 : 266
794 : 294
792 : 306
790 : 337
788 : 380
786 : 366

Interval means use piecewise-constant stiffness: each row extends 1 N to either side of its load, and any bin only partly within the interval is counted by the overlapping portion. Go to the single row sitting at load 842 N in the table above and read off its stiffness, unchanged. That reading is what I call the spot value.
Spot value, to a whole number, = 381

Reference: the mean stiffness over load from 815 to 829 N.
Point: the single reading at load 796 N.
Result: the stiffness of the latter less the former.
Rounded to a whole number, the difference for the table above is -60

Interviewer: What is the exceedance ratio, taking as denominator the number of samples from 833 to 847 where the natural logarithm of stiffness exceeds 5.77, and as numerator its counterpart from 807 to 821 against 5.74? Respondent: 1.0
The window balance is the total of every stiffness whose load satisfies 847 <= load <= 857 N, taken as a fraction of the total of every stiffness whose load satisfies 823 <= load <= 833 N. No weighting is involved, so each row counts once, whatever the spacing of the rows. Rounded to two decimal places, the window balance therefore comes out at 1.43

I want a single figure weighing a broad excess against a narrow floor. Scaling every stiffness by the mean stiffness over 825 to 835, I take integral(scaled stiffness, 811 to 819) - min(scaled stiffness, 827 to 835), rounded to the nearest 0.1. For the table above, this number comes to 11.1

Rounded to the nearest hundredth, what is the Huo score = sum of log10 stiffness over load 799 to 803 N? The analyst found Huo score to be 4.96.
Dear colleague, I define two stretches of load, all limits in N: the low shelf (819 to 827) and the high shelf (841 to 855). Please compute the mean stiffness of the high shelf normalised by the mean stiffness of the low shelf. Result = 1.12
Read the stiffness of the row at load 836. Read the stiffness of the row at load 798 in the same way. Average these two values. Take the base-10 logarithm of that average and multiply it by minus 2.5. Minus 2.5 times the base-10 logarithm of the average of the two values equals -6.26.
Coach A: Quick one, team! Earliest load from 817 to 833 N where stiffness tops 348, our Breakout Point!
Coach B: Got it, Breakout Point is 818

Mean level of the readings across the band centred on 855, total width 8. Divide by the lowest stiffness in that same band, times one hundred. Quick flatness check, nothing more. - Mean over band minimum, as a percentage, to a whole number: 102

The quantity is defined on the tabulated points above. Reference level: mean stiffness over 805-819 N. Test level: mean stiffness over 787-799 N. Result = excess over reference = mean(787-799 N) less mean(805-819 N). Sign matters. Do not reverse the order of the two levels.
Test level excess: -46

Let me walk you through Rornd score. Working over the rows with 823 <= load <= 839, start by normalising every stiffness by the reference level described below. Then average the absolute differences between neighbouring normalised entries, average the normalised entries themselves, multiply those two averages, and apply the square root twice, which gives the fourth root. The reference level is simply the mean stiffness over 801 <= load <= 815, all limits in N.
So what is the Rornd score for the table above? 0.61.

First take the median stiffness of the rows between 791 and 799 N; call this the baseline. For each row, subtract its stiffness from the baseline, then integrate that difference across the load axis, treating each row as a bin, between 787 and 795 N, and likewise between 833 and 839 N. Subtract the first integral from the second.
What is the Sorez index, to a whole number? -141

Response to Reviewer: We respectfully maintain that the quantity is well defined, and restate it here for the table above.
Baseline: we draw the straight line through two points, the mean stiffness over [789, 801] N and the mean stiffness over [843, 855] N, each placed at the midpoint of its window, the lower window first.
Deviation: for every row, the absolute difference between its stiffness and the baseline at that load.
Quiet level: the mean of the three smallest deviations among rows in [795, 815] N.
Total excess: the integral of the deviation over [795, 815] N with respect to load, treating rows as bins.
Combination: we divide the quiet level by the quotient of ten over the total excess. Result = 230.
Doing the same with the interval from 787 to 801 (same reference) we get 291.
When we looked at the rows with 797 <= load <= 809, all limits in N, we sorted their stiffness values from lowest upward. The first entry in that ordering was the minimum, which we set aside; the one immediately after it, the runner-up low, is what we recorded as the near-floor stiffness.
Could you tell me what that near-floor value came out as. 298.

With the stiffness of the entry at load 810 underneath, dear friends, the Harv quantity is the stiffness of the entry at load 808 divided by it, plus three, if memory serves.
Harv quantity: 3.94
